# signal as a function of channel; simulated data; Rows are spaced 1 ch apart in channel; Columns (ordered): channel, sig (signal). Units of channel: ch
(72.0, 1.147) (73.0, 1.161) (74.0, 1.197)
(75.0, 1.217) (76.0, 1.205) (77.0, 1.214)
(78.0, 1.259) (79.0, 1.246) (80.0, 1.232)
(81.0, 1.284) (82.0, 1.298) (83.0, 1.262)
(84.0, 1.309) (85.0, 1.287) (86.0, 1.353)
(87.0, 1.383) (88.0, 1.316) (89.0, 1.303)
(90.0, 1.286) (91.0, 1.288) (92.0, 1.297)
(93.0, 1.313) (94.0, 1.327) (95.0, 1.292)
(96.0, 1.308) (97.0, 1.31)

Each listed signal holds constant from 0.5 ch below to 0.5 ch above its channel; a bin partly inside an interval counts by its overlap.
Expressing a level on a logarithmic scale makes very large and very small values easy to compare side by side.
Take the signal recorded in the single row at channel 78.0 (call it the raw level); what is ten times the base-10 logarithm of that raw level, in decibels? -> 1.00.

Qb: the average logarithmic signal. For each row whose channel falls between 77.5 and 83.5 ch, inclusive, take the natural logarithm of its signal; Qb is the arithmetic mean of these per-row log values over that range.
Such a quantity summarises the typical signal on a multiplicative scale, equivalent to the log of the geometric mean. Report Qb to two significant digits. 0.23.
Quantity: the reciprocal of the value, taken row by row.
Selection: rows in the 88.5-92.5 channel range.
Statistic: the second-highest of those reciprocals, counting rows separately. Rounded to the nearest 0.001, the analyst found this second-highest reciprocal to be 0.776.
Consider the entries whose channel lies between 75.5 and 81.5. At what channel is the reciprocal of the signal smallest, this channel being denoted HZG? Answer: 81.0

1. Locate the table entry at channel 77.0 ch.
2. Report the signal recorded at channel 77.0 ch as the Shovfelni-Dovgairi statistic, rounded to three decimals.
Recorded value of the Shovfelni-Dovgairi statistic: 1.214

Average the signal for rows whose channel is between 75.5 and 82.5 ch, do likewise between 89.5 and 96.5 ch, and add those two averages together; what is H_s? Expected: 2.55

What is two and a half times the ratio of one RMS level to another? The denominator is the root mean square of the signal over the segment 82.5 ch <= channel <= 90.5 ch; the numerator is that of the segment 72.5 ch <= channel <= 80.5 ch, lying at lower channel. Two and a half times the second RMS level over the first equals 2.32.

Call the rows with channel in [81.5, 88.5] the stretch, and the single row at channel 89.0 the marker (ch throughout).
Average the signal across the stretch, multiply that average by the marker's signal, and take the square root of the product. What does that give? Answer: 1.31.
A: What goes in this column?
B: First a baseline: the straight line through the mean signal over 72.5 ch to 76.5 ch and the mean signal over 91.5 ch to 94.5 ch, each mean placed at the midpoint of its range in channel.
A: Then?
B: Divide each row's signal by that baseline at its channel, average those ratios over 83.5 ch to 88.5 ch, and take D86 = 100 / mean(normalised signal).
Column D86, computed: 95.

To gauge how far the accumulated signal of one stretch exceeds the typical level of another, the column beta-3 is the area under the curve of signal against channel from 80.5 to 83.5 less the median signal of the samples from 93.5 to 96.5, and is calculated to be 2.54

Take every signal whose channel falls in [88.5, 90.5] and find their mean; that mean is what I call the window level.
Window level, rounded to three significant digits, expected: 1.29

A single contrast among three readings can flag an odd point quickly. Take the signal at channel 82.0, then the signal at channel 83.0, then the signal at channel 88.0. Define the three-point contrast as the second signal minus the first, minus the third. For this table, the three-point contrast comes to -1.35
